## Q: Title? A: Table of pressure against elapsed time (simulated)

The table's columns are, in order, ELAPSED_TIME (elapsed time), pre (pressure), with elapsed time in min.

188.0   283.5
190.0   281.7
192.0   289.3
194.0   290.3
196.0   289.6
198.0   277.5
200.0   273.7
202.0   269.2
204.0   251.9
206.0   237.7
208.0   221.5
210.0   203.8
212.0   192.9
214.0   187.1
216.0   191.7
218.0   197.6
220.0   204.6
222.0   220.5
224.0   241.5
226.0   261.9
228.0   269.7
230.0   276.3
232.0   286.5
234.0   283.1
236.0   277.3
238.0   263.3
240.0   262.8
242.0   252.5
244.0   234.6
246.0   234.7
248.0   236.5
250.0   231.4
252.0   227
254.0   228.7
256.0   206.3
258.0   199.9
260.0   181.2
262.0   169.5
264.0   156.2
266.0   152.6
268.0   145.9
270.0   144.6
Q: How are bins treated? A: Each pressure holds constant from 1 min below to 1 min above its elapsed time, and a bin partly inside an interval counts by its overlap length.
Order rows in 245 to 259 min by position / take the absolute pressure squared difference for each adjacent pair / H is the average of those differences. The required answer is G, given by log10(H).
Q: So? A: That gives 3.49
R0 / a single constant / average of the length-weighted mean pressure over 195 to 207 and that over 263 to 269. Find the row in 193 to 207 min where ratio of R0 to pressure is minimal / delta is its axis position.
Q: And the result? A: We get 194.0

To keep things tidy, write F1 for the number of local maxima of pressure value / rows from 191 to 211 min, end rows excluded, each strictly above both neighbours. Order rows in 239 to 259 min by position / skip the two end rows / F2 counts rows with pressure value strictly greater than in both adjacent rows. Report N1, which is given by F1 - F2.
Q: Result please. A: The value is -1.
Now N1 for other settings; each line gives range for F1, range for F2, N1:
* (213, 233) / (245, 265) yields -2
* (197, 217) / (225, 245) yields -1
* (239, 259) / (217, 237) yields 1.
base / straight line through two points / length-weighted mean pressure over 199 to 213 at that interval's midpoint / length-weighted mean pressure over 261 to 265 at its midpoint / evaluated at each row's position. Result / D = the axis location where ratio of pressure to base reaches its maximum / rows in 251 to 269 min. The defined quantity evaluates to 254.0 min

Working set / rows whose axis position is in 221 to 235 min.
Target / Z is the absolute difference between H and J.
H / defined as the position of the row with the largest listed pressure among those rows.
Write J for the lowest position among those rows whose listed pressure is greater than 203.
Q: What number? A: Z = 10 min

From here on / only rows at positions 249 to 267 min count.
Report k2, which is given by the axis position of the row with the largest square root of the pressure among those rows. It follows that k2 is 250.0 min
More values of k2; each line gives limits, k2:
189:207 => 194.0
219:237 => 232.0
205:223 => 206.0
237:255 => 238.0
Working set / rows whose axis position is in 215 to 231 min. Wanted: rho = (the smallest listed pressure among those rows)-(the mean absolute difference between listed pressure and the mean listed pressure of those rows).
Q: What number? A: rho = 162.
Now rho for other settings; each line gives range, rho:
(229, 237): 272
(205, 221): 175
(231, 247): 219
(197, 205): 244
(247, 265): 132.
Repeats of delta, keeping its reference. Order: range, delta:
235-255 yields 236.0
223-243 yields 232.0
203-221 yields 204.0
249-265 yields 250.0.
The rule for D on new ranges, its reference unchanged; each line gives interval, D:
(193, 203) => 196.0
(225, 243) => 234.0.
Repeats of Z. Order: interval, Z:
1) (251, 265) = 2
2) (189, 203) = 4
